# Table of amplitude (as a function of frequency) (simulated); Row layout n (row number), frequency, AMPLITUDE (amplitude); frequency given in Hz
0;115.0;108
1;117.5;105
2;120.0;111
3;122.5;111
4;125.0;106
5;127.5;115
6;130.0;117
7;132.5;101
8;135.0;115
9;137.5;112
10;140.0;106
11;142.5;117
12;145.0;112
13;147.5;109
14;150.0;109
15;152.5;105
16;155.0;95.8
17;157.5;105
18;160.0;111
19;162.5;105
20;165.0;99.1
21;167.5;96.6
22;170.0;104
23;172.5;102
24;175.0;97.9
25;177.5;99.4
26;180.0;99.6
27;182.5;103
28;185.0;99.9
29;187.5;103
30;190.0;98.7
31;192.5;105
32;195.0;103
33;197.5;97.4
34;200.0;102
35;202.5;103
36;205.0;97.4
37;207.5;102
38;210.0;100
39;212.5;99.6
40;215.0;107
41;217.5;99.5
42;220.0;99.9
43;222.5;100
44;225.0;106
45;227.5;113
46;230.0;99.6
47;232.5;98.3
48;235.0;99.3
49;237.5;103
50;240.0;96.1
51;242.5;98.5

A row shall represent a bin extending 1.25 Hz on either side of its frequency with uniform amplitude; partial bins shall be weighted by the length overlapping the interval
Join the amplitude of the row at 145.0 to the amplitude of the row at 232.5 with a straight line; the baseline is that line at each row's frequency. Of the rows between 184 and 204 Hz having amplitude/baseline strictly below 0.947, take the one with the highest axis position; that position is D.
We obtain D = 197.5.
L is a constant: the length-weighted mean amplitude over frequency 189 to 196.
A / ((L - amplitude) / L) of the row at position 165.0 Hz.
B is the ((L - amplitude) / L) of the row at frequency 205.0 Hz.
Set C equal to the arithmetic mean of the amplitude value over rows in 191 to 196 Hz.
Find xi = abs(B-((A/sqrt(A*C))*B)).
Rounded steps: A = 0.032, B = 0.05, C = 104.0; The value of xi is 0.047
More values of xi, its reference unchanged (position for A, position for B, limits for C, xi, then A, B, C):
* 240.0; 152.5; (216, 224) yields 0.025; 0.061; -0.03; 99.8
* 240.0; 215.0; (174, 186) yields 0.044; 0.061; -0.05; 100.0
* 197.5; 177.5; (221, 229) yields 0.028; 0.048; 0.03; 106.3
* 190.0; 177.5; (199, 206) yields 0.028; 0.035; 0.03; 100.8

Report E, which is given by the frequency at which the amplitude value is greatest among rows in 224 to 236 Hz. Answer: 227.5 Hz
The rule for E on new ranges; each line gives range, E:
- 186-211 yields 192.5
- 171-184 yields 182.5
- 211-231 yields 227.5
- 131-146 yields 142.5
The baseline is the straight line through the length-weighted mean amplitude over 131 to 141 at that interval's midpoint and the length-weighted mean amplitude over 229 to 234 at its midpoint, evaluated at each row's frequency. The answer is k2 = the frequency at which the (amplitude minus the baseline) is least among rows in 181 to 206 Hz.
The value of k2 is 197.5 Hz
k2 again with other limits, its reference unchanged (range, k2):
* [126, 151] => 132.5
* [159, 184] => 167.5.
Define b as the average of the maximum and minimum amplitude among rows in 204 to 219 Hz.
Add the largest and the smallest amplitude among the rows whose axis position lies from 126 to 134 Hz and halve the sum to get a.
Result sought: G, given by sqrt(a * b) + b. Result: 208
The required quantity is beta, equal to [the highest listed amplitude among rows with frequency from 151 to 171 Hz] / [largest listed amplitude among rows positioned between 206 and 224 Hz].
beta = 1.04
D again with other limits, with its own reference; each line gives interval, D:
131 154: 140.0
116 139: 132.5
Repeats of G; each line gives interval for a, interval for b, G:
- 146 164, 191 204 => 203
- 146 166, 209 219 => 207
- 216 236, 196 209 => 203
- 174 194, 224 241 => 208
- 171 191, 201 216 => 204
